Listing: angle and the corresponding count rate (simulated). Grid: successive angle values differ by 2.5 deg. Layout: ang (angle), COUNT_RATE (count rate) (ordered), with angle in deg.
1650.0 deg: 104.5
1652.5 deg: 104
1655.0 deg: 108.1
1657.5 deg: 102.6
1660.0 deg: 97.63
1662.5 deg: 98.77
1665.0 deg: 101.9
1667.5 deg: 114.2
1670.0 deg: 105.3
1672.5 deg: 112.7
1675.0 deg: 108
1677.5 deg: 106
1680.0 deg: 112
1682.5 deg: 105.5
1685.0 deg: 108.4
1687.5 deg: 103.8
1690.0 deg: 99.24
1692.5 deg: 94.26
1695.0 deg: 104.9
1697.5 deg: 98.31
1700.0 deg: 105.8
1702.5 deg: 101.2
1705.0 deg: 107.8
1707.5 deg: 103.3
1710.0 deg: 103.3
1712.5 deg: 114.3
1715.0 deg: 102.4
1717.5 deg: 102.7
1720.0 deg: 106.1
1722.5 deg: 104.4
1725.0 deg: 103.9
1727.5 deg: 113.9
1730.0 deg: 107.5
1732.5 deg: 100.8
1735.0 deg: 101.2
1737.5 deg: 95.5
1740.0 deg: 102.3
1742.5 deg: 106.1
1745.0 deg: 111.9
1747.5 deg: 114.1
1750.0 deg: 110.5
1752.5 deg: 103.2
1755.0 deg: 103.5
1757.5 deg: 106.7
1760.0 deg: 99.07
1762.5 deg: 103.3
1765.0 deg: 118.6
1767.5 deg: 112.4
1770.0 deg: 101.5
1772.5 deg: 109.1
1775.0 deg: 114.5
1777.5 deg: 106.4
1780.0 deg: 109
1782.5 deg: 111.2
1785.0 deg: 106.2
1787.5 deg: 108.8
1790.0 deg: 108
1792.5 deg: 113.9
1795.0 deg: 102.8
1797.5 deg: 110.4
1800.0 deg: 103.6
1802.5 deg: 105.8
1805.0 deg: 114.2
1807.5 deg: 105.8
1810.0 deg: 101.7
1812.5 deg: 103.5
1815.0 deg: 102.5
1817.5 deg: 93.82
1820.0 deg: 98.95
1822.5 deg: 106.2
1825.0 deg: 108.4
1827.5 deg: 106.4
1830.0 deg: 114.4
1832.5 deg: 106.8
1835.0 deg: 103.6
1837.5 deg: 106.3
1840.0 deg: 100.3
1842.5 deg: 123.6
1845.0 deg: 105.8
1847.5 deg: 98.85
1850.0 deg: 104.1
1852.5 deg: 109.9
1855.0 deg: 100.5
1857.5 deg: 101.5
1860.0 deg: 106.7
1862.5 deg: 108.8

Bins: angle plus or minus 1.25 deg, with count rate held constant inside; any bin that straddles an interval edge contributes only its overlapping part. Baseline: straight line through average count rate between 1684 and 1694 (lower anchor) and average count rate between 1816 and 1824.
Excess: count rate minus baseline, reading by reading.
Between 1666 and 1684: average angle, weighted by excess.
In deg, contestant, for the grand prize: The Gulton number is 1674.1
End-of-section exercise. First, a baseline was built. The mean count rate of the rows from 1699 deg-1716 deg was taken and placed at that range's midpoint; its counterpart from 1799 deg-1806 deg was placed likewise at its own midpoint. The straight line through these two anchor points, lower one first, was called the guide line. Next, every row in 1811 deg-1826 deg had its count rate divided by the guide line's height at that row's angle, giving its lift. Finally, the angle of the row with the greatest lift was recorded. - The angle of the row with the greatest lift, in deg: 1825.0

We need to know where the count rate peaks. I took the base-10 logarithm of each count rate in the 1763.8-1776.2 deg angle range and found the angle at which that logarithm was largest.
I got 1765.0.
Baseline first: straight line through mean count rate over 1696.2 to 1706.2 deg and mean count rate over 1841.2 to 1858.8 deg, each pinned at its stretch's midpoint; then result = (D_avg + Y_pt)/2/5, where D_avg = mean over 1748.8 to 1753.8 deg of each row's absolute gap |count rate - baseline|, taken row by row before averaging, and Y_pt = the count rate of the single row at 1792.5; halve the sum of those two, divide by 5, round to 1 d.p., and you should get 11.8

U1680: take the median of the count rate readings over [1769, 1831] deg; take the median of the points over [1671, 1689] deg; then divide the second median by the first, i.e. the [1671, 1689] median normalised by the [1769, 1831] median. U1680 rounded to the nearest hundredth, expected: 1.02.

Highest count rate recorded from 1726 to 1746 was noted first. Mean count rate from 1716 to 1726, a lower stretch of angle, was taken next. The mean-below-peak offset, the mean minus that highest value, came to -10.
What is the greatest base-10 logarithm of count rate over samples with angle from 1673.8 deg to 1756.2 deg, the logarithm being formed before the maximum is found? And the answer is 2.06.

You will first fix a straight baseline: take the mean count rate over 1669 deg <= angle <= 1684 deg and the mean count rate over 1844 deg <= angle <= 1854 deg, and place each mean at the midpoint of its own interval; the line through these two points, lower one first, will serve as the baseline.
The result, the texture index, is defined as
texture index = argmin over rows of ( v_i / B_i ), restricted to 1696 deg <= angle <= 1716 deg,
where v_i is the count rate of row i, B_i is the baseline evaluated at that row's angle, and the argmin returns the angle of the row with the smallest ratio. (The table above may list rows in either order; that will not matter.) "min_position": 1697.5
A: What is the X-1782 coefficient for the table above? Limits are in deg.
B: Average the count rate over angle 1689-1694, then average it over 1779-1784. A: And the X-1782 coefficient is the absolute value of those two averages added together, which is 207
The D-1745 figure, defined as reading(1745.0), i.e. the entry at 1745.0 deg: 111.9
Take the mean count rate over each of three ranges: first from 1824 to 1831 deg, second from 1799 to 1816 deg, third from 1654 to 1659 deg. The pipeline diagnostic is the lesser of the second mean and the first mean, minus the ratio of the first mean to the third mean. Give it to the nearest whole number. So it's 104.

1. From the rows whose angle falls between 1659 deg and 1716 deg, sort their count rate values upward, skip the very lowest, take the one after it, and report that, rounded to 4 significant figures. 97.63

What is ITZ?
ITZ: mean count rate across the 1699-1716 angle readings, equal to 105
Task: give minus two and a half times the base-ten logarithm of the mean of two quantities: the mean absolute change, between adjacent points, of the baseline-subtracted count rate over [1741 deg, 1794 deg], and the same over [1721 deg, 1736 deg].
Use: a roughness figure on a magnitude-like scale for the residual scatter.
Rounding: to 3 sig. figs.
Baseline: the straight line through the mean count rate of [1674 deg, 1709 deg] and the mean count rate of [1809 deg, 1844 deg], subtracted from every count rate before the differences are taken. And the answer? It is -1.76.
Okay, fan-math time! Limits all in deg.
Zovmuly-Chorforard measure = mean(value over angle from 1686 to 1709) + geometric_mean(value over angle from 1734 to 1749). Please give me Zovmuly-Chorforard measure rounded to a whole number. 207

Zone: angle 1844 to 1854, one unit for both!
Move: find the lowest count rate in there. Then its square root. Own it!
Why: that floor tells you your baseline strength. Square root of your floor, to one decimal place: 9.9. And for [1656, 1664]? 9.9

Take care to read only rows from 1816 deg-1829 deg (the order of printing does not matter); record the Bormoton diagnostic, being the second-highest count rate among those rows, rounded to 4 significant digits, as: 106.4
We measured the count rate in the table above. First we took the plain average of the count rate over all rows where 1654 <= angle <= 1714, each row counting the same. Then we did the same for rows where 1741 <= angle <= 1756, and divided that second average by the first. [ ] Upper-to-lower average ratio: 1.03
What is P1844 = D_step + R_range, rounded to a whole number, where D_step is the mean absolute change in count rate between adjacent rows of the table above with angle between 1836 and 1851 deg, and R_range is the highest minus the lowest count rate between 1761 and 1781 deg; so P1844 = 29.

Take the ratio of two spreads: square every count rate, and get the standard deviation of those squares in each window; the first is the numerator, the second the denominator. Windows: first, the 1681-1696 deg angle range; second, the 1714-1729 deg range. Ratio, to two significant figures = 1.1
